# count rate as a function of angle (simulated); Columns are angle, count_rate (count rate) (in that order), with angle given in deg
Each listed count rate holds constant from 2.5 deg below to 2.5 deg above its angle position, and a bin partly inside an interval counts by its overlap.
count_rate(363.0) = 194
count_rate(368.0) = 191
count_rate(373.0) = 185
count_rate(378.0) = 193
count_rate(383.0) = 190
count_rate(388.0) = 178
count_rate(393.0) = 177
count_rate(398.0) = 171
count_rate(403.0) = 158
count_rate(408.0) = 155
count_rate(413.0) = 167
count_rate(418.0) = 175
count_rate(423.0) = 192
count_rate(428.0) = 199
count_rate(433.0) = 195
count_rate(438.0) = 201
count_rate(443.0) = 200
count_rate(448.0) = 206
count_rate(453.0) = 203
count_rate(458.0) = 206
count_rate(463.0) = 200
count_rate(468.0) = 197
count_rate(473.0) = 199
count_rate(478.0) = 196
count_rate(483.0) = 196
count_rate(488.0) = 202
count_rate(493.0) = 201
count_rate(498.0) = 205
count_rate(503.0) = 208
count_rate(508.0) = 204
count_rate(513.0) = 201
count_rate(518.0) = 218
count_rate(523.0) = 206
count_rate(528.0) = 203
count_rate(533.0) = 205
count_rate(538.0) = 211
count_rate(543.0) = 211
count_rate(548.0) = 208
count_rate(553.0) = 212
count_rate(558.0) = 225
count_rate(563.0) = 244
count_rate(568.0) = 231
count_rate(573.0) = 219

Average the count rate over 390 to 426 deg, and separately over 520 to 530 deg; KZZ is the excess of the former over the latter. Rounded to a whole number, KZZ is -34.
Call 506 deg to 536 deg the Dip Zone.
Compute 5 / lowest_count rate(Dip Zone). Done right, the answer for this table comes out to 0.0249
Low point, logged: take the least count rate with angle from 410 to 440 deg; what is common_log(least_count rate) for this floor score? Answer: 2.22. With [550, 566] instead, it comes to 2.33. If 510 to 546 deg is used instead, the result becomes 2.30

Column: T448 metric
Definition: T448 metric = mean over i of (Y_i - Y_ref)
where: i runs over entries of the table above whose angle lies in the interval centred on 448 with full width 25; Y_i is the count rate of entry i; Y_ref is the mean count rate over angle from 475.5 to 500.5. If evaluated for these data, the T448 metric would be 3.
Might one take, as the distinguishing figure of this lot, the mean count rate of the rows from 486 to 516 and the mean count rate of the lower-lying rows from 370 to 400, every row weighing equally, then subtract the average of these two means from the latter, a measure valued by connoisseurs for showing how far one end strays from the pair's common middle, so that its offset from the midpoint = -10.6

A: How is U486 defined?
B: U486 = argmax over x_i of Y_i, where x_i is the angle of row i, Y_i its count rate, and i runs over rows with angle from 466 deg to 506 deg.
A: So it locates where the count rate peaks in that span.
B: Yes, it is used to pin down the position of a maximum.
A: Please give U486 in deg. 503.0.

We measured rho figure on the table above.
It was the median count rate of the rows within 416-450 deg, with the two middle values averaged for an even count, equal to 199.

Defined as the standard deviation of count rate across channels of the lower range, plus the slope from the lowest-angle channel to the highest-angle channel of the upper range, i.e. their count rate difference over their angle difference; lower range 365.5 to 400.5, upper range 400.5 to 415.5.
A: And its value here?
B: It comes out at 9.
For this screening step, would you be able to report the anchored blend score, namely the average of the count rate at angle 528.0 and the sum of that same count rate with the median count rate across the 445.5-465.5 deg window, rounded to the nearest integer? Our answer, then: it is 305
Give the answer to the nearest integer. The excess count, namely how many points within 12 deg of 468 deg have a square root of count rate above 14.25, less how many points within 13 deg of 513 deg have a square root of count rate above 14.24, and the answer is -3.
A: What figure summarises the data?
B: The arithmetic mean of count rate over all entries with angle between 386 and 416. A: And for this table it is 168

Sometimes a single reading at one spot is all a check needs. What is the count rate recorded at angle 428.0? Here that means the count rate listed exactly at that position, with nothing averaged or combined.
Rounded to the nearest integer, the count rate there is 199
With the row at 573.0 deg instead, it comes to 219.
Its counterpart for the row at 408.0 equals 155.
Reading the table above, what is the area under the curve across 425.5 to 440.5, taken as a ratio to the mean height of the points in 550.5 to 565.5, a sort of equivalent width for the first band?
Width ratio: 13.1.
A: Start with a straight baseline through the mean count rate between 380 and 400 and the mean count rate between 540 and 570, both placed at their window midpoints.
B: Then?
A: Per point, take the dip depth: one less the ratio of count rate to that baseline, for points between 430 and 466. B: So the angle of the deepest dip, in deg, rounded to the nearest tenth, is 463.0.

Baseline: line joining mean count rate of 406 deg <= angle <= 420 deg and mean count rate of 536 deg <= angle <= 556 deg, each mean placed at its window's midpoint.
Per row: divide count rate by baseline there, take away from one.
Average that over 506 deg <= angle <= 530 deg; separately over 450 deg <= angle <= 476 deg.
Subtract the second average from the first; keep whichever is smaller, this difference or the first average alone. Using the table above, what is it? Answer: -0.026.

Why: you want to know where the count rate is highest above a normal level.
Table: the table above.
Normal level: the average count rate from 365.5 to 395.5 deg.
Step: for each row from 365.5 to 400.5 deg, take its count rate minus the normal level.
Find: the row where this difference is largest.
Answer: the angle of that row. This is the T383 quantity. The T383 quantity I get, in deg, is 378.0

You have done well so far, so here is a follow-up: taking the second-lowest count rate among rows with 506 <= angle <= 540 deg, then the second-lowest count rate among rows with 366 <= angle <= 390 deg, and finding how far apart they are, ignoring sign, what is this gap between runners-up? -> 18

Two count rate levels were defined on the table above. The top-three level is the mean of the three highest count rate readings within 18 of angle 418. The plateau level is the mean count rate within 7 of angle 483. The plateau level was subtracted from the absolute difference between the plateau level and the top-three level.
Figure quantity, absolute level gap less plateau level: -195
